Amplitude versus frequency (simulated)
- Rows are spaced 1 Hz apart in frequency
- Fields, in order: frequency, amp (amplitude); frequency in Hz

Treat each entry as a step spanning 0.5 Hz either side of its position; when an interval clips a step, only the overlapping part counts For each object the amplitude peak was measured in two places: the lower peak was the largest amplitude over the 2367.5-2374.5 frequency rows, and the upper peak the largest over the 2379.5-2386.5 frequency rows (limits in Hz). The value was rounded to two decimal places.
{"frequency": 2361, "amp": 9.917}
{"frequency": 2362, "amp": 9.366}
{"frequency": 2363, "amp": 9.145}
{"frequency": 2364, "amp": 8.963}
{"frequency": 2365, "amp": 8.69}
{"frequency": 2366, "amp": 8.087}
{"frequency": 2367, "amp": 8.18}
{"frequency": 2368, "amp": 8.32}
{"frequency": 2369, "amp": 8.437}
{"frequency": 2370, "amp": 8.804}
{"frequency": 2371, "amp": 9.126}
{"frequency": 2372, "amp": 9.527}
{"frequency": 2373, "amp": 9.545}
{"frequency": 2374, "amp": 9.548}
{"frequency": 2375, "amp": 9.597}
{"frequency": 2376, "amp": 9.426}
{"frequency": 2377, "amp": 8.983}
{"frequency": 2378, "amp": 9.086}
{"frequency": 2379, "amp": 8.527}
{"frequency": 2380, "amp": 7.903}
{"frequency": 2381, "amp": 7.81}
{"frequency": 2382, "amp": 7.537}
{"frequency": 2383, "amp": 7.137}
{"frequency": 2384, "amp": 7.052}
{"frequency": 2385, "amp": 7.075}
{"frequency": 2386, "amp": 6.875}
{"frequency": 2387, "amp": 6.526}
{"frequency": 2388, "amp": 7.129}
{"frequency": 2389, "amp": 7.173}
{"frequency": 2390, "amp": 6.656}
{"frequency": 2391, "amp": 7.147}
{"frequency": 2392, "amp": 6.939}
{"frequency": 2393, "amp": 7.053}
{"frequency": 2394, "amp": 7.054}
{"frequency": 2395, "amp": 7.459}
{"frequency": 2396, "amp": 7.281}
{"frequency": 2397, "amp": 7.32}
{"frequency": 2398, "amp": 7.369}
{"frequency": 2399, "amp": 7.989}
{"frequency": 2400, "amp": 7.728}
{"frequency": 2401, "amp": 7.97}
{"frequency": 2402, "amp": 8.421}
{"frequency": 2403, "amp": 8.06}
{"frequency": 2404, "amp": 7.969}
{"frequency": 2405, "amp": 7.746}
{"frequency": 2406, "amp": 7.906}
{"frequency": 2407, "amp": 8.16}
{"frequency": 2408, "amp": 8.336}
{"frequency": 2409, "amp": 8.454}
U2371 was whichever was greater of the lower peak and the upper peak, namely 9.55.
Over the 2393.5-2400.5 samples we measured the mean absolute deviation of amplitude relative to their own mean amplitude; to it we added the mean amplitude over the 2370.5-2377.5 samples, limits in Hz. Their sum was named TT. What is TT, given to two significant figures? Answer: 9.6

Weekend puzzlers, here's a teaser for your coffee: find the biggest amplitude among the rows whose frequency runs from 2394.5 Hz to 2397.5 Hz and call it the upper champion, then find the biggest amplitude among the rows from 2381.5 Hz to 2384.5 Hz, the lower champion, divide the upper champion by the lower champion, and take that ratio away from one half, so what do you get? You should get -0.49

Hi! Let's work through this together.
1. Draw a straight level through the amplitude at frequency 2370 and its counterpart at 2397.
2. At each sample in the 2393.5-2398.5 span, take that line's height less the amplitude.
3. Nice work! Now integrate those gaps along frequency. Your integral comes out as 0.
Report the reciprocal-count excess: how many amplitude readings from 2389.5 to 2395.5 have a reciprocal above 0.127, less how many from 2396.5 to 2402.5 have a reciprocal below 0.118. 6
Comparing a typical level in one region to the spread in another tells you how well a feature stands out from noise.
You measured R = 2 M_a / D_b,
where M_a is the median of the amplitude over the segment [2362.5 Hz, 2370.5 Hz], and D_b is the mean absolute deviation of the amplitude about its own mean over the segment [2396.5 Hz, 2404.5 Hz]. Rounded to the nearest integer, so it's 60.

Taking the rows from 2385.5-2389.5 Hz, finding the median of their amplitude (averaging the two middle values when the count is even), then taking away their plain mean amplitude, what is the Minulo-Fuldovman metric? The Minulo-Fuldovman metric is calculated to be 0.076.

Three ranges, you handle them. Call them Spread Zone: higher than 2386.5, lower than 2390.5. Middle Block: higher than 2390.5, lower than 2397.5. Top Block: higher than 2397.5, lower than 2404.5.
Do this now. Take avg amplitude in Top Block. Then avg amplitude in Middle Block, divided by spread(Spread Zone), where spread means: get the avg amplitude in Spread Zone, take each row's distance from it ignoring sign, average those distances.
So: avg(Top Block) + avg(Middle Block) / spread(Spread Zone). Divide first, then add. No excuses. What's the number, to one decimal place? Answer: 33.6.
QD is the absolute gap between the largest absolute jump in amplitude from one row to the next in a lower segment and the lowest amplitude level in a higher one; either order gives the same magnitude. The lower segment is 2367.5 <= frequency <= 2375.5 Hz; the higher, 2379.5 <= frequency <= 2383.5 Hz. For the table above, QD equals 6.7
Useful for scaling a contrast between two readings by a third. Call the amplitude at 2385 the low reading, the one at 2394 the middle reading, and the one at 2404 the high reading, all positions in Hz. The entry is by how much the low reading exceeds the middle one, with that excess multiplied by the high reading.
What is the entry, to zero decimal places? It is 0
